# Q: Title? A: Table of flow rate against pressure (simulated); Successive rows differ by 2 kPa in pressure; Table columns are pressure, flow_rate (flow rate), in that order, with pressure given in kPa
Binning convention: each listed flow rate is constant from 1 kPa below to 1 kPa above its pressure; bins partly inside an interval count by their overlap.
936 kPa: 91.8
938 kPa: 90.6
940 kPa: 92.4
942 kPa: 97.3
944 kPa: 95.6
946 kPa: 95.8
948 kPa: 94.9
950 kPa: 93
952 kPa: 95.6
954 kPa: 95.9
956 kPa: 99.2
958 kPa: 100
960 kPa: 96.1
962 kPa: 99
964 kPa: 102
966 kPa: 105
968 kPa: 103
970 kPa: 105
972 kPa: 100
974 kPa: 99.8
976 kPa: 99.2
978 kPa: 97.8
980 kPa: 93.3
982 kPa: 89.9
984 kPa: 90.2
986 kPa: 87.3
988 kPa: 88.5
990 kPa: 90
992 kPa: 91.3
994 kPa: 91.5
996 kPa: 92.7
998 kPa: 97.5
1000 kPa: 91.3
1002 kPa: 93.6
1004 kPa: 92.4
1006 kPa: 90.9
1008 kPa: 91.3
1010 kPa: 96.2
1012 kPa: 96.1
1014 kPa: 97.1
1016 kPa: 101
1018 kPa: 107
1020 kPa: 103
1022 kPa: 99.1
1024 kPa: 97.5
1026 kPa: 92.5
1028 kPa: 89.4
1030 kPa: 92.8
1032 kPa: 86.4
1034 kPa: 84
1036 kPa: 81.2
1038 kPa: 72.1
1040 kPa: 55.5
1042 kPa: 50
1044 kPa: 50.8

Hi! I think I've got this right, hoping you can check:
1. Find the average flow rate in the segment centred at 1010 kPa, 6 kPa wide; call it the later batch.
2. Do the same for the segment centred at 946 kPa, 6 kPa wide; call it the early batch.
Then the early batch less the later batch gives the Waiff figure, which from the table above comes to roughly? 0.9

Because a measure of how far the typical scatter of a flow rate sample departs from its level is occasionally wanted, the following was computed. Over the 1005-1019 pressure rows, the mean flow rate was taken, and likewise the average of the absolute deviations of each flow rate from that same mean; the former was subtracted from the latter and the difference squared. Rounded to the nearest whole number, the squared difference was 8673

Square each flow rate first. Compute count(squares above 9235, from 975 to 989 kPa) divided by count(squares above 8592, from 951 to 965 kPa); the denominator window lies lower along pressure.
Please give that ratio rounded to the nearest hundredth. 0.29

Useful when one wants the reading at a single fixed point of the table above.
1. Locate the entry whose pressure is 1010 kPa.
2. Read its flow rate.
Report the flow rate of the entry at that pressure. 96.2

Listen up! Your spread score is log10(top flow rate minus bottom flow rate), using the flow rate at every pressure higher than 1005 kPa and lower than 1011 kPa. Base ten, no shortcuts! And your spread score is 0.72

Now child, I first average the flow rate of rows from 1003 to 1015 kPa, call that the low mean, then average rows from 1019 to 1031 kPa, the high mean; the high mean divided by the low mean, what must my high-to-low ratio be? 1.02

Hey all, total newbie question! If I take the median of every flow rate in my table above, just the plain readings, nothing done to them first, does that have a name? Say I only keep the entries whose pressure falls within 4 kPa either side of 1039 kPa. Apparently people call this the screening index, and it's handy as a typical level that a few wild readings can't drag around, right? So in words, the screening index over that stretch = 64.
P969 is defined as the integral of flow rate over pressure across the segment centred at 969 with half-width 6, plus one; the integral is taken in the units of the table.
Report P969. 1231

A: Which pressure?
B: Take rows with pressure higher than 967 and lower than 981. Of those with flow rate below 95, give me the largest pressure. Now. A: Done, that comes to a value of 980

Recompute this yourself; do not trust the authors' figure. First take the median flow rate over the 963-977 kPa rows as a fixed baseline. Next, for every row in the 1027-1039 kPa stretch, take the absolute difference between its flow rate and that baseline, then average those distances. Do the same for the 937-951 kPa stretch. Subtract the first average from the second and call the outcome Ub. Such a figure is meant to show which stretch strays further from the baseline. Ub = -9.9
